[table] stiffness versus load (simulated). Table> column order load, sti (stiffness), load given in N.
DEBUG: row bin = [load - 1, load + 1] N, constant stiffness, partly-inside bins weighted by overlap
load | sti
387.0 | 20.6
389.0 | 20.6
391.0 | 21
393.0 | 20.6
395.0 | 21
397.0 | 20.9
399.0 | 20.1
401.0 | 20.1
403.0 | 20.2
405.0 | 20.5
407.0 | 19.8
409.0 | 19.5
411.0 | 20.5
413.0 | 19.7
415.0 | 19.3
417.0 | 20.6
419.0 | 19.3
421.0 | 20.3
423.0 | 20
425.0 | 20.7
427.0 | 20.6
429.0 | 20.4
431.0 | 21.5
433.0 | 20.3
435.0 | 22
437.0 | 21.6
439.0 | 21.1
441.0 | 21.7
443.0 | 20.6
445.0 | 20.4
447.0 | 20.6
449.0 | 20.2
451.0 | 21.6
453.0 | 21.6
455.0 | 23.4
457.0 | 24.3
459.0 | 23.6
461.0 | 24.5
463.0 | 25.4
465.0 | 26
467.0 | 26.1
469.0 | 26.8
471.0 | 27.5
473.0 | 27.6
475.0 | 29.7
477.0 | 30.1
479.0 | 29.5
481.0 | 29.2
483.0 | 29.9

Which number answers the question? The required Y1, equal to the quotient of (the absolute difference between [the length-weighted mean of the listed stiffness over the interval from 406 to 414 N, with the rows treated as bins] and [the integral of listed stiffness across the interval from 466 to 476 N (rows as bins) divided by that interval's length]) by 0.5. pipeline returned 15.3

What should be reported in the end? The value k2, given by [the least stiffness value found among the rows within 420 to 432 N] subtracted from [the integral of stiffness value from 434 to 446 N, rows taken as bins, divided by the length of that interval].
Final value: 1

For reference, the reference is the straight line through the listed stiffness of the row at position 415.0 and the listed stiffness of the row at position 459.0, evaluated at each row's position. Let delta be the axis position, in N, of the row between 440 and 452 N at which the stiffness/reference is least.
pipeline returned 449.0 N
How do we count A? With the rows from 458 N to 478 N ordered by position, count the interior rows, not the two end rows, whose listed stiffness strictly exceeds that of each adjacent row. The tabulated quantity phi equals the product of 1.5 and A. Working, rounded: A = 0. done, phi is 0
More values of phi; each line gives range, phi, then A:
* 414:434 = 6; 4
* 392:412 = 3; 2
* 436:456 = 3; 2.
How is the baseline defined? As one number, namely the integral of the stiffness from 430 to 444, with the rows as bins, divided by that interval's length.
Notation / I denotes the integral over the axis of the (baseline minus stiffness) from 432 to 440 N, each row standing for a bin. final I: 0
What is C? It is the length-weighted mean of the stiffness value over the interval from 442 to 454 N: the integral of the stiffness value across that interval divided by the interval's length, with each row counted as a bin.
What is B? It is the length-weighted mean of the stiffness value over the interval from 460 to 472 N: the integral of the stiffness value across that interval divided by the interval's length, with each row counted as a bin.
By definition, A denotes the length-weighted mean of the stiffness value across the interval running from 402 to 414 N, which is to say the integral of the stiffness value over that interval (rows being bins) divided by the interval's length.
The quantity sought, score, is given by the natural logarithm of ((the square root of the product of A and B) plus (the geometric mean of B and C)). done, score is 3.83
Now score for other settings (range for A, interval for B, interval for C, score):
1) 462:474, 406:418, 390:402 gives 3.77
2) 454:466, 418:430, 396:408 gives 3.75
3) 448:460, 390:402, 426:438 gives 3.75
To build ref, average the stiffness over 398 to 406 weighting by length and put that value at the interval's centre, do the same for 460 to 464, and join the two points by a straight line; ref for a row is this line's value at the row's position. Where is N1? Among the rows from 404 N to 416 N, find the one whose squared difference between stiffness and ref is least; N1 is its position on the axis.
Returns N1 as 405.0 N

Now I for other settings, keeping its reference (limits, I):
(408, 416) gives 12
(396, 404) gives 7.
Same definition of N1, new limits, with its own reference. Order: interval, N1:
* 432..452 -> 435.0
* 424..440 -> 435.0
